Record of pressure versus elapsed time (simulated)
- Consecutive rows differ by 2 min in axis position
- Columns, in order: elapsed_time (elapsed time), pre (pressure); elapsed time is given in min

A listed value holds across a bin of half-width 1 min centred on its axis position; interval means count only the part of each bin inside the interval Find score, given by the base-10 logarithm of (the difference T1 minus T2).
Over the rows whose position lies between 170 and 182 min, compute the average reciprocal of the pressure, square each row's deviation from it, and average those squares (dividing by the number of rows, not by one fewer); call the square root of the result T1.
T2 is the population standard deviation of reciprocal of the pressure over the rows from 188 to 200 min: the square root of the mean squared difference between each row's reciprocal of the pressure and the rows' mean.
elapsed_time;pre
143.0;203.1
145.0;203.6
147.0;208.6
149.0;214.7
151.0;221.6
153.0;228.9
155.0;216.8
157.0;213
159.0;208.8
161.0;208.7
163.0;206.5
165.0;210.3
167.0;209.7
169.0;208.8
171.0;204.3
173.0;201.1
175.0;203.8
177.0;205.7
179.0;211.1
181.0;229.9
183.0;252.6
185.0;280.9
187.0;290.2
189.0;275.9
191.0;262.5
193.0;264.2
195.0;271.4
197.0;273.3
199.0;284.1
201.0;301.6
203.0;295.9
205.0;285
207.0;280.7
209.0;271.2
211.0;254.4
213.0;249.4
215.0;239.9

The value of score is -4.0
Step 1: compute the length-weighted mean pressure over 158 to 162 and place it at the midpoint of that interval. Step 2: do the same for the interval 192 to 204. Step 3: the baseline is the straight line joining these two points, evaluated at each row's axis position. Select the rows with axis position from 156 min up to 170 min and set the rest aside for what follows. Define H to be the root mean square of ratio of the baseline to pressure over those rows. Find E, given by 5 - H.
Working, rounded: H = 1.03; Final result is 3.97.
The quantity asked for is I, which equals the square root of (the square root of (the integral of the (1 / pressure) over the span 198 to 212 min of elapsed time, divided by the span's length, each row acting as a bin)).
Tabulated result 0.244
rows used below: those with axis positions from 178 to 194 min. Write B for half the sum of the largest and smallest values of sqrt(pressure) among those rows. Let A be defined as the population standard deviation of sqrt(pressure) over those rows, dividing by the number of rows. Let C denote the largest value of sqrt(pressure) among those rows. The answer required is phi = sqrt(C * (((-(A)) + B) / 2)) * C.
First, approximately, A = 0.8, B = 15.8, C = 17.0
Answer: 193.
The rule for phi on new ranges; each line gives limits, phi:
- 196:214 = 205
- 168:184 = 171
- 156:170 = 150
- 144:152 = 154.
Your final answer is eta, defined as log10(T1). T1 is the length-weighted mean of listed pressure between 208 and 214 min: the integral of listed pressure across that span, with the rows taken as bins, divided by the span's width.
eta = 2.41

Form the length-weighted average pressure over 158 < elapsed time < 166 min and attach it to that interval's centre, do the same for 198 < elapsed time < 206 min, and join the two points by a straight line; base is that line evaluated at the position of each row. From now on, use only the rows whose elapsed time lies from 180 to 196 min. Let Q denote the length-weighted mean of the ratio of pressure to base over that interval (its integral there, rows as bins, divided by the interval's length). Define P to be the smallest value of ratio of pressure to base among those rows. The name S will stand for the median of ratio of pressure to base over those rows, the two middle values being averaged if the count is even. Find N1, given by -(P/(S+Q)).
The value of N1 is -0.463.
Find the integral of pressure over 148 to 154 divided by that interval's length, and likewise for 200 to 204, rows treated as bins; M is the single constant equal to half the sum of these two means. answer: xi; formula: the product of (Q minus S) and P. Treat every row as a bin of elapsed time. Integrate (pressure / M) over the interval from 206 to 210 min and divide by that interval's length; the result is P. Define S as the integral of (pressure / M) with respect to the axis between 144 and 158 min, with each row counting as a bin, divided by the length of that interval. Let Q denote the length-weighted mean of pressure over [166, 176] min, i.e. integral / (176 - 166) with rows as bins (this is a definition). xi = 217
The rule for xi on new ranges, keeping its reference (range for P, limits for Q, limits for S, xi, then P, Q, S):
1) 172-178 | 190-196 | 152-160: 207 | 0.782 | 266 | 0.83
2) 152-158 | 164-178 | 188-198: 173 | 0.844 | 206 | 1.04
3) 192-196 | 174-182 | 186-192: 218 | 1.029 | 213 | 1.06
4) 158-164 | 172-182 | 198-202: 167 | 0.799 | 210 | 1.13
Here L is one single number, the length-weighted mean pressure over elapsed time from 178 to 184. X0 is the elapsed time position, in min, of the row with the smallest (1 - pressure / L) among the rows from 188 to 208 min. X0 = 201.0 min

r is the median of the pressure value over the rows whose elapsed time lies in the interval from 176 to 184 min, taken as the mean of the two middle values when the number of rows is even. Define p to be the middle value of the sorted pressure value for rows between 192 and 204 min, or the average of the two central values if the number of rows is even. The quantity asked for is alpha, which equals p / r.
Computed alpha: 1.3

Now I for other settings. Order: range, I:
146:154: 0.260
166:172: 0.263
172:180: 0.264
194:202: 0.244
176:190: 0.253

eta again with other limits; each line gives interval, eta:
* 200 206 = 2.47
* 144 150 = 2.32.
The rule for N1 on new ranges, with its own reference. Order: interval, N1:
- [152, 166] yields -0.469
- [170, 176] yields -0.495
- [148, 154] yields -0.495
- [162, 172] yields -0.471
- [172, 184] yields -0.486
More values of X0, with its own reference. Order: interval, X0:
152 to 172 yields 153.0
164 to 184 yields 183.0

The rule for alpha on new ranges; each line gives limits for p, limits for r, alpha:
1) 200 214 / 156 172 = 1.3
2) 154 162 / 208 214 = 0.8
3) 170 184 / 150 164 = 1.0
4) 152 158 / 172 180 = 1.1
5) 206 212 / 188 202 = 1.0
